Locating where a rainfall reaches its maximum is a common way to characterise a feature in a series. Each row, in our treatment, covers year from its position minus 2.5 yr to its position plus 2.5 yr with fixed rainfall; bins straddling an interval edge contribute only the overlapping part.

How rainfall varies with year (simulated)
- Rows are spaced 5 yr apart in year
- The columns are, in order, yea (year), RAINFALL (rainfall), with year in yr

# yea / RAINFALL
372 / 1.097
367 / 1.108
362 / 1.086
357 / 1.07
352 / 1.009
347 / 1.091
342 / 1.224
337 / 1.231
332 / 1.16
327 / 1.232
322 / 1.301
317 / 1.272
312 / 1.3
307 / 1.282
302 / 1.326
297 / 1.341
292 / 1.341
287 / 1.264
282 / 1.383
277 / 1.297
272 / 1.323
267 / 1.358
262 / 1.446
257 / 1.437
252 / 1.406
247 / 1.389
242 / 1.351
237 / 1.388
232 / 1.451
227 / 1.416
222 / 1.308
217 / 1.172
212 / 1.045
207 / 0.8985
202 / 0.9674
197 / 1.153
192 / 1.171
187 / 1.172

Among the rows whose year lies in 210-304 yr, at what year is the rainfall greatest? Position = 232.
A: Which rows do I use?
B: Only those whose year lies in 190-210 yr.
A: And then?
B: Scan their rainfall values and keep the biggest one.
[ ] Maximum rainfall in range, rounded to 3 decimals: 1.171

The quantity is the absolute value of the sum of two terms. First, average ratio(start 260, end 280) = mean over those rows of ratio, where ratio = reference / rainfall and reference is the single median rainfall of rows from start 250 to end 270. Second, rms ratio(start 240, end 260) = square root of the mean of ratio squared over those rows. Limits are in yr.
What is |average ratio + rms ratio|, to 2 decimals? 2.07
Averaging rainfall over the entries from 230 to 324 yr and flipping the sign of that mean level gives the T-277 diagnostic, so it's -1.35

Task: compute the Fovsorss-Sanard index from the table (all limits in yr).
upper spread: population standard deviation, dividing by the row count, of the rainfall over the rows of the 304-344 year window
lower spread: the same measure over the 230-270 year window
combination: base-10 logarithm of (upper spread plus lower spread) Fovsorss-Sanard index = -1.092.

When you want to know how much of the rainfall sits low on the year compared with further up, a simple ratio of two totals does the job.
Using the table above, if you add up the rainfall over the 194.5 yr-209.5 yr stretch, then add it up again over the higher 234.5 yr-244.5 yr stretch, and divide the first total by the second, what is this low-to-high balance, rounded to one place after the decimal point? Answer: 1.1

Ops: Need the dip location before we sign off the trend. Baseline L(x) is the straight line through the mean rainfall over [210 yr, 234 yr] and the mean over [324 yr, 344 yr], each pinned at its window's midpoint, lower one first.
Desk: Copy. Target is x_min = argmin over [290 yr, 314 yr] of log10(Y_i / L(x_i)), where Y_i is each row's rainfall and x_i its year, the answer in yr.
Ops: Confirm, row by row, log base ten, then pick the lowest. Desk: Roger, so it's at 307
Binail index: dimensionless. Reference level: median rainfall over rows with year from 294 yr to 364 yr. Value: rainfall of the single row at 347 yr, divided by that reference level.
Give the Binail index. 0.89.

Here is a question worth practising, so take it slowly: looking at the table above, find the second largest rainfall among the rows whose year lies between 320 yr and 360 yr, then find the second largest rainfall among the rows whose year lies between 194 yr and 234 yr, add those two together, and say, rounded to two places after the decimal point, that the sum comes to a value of 2.65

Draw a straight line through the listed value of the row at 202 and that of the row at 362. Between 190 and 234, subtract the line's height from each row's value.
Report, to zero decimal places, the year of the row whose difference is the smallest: 207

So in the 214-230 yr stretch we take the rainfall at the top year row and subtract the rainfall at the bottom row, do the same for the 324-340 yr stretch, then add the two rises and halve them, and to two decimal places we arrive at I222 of 0.12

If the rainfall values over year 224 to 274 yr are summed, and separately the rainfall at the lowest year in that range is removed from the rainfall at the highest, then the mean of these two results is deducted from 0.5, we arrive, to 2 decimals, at -6.44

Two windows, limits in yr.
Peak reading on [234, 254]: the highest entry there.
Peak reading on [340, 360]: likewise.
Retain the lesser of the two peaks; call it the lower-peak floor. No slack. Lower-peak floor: 1.22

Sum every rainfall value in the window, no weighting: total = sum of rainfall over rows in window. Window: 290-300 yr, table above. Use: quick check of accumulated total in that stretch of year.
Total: 2.68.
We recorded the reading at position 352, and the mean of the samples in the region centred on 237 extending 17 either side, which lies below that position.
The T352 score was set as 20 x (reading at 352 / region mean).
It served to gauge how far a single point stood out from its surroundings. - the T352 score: 15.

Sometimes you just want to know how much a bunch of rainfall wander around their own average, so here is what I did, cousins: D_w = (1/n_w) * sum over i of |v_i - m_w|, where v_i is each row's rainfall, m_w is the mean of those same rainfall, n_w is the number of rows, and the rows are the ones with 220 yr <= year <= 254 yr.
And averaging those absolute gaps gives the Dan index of 0.033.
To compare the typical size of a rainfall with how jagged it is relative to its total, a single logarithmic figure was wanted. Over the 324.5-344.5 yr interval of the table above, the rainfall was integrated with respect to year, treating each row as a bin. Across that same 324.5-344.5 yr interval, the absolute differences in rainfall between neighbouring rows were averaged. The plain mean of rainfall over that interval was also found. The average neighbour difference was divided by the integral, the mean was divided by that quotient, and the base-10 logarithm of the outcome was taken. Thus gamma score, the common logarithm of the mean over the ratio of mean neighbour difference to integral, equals 2.8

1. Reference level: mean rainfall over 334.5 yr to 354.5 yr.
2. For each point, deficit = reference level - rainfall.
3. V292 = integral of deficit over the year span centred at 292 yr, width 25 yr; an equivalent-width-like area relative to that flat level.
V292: -5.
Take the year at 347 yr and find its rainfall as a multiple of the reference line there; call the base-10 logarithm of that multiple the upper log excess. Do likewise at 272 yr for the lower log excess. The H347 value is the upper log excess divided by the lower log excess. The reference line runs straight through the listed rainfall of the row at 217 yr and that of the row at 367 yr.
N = -0.16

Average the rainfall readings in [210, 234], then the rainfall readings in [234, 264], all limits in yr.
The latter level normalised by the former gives 1.10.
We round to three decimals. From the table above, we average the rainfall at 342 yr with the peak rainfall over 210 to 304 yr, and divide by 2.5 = 0.535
